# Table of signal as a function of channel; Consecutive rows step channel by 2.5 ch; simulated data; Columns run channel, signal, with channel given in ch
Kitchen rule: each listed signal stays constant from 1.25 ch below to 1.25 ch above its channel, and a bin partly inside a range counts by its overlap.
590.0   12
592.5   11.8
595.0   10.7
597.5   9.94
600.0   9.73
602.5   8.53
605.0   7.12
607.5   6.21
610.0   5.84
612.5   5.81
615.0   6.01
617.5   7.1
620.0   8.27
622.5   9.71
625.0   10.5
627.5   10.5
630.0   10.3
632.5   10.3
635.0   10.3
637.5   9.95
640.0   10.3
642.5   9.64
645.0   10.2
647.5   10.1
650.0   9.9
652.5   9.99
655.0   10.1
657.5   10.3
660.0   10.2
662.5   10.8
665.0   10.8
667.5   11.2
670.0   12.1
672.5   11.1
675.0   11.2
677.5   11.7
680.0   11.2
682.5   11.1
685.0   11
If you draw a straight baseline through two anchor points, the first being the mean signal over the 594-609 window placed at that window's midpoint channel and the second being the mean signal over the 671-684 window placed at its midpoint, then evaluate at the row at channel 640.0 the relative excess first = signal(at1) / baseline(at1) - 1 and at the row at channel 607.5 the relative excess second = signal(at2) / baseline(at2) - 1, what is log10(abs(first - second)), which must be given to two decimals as -0.48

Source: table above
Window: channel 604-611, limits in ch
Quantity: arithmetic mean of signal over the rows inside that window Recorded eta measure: 6.4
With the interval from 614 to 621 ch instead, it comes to 7.1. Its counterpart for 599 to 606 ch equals 8.5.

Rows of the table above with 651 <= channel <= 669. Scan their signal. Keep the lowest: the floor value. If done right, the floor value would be 9.99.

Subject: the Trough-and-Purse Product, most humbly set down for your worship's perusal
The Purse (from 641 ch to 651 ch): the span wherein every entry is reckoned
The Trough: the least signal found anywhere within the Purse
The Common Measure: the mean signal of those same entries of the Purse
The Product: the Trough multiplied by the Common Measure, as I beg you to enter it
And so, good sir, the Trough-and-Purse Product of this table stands 96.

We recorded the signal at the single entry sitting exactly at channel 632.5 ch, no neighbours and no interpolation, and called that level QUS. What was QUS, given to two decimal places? 10.30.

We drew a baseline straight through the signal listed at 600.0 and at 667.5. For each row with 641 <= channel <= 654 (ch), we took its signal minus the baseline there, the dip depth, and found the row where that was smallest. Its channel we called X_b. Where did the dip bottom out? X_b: 642.5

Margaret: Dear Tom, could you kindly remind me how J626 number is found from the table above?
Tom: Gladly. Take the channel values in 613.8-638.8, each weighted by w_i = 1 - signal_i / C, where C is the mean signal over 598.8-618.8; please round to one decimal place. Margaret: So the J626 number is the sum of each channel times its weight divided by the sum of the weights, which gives 630.1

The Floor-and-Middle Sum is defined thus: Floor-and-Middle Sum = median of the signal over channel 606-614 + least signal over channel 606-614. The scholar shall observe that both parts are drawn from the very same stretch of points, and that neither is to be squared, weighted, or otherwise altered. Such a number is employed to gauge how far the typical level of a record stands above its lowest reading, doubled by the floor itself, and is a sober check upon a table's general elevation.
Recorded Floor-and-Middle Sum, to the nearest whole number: 12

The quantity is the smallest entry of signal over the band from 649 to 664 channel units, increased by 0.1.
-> 10.0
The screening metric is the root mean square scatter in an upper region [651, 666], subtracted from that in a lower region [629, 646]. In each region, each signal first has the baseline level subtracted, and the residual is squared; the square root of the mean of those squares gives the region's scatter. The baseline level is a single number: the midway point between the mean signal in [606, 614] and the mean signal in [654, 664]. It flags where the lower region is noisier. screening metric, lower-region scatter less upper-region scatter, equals -0.23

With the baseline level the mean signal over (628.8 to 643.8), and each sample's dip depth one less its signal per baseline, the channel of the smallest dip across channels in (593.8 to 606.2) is 595.0 ch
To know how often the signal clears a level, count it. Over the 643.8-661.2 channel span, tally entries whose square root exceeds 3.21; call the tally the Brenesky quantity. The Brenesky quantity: 0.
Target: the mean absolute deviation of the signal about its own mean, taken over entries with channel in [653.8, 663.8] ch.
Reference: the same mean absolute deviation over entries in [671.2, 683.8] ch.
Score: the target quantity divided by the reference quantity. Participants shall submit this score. 1.3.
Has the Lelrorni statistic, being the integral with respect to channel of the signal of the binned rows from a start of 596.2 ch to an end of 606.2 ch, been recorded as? 88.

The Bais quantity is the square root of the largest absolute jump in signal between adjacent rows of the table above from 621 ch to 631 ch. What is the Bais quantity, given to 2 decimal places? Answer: 0.89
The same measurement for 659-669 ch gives 0.77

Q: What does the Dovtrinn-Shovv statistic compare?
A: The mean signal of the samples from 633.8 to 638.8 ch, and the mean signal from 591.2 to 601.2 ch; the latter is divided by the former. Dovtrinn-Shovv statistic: 1.0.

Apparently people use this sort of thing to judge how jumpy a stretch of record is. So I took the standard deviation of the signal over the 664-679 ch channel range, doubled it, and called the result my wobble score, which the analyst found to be 0.9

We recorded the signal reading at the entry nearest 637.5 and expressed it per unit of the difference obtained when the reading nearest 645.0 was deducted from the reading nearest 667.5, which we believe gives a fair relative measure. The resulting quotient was 10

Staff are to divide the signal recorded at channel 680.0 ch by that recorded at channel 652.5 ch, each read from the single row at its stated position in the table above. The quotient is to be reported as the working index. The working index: 1.12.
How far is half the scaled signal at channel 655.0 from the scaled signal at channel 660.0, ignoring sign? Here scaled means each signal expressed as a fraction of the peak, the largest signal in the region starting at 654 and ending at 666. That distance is 0.48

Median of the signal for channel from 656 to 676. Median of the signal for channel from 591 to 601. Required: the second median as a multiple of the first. 0.94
